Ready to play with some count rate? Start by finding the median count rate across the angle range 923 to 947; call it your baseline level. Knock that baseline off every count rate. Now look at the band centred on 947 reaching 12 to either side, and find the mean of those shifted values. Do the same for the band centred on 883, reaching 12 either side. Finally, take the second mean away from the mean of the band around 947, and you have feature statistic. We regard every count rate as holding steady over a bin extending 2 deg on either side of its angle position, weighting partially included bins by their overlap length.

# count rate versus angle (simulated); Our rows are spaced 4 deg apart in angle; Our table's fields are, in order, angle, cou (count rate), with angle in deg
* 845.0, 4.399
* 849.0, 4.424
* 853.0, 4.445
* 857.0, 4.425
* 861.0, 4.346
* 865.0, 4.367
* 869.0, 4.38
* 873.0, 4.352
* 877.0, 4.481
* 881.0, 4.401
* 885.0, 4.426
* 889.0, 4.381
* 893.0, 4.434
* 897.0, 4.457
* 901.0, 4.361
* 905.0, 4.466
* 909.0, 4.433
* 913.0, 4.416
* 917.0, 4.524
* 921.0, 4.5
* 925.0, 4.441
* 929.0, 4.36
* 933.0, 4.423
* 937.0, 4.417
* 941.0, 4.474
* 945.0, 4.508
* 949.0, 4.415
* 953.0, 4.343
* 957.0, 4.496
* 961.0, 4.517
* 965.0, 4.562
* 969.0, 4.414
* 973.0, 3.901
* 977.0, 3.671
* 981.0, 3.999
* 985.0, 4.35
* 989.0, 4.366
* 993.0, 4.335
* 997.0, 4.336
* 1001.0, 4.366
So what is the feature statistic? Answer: 0.03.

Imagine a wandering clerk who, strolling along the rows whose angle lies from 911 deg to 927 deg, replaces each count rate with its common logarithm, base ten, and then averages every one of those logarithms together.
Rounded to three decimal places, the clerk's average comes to 0.650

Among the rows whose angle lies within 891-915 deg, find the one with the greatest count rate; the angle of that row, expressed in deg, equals 905.0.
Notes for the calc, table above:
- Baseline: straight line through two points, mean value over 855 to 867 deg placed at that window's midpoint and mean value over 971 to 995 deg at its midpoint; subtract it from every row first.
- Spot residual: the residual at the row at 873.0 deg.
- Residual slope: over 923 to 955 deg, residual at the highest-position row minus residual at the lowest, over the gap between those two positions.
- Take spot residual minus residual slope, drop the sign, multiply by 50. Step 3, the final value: 0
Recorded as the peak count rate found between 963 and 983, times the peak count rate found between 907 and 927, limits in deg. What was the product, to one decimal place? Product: 20.6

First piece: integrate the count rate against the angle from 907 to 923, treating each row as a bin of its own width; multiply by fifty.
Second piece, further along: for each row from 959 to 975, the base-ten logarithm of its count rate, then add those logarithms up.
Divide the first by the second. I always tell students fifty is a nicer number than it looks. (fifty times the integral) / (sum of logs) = 1402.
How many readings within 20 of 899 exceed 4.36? 10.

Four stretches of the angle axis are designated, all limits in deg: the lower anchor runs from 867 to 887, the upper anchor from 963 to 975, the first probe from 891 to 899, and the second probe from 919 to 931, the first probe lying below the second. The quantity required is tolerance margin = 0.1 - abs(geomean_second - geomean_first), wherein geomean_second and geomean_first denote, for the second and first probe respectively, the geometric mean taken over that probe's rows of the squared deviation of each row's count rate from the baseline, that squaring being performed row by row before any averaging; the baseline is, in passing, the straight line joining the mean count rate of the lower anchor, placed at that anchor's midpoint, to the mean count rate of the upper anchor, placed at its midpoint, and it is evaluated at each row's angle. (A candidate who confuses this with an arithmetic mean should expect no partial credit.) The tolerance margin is 0.100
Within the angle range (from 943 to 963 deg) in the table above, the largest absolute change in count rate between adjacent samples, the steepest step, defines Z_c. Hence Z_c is 0.153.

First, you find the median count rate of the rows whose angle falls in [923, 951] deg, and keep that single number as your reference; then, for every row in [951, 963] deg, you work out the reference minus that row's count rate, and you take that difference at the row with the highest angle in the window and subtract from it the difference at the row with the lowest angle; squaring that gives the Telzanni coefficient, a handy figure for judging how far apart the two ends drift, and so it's 0.030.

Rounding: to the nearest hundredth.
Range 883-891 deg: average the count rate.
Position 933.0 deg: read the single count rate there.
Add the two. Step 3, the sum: 8.83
